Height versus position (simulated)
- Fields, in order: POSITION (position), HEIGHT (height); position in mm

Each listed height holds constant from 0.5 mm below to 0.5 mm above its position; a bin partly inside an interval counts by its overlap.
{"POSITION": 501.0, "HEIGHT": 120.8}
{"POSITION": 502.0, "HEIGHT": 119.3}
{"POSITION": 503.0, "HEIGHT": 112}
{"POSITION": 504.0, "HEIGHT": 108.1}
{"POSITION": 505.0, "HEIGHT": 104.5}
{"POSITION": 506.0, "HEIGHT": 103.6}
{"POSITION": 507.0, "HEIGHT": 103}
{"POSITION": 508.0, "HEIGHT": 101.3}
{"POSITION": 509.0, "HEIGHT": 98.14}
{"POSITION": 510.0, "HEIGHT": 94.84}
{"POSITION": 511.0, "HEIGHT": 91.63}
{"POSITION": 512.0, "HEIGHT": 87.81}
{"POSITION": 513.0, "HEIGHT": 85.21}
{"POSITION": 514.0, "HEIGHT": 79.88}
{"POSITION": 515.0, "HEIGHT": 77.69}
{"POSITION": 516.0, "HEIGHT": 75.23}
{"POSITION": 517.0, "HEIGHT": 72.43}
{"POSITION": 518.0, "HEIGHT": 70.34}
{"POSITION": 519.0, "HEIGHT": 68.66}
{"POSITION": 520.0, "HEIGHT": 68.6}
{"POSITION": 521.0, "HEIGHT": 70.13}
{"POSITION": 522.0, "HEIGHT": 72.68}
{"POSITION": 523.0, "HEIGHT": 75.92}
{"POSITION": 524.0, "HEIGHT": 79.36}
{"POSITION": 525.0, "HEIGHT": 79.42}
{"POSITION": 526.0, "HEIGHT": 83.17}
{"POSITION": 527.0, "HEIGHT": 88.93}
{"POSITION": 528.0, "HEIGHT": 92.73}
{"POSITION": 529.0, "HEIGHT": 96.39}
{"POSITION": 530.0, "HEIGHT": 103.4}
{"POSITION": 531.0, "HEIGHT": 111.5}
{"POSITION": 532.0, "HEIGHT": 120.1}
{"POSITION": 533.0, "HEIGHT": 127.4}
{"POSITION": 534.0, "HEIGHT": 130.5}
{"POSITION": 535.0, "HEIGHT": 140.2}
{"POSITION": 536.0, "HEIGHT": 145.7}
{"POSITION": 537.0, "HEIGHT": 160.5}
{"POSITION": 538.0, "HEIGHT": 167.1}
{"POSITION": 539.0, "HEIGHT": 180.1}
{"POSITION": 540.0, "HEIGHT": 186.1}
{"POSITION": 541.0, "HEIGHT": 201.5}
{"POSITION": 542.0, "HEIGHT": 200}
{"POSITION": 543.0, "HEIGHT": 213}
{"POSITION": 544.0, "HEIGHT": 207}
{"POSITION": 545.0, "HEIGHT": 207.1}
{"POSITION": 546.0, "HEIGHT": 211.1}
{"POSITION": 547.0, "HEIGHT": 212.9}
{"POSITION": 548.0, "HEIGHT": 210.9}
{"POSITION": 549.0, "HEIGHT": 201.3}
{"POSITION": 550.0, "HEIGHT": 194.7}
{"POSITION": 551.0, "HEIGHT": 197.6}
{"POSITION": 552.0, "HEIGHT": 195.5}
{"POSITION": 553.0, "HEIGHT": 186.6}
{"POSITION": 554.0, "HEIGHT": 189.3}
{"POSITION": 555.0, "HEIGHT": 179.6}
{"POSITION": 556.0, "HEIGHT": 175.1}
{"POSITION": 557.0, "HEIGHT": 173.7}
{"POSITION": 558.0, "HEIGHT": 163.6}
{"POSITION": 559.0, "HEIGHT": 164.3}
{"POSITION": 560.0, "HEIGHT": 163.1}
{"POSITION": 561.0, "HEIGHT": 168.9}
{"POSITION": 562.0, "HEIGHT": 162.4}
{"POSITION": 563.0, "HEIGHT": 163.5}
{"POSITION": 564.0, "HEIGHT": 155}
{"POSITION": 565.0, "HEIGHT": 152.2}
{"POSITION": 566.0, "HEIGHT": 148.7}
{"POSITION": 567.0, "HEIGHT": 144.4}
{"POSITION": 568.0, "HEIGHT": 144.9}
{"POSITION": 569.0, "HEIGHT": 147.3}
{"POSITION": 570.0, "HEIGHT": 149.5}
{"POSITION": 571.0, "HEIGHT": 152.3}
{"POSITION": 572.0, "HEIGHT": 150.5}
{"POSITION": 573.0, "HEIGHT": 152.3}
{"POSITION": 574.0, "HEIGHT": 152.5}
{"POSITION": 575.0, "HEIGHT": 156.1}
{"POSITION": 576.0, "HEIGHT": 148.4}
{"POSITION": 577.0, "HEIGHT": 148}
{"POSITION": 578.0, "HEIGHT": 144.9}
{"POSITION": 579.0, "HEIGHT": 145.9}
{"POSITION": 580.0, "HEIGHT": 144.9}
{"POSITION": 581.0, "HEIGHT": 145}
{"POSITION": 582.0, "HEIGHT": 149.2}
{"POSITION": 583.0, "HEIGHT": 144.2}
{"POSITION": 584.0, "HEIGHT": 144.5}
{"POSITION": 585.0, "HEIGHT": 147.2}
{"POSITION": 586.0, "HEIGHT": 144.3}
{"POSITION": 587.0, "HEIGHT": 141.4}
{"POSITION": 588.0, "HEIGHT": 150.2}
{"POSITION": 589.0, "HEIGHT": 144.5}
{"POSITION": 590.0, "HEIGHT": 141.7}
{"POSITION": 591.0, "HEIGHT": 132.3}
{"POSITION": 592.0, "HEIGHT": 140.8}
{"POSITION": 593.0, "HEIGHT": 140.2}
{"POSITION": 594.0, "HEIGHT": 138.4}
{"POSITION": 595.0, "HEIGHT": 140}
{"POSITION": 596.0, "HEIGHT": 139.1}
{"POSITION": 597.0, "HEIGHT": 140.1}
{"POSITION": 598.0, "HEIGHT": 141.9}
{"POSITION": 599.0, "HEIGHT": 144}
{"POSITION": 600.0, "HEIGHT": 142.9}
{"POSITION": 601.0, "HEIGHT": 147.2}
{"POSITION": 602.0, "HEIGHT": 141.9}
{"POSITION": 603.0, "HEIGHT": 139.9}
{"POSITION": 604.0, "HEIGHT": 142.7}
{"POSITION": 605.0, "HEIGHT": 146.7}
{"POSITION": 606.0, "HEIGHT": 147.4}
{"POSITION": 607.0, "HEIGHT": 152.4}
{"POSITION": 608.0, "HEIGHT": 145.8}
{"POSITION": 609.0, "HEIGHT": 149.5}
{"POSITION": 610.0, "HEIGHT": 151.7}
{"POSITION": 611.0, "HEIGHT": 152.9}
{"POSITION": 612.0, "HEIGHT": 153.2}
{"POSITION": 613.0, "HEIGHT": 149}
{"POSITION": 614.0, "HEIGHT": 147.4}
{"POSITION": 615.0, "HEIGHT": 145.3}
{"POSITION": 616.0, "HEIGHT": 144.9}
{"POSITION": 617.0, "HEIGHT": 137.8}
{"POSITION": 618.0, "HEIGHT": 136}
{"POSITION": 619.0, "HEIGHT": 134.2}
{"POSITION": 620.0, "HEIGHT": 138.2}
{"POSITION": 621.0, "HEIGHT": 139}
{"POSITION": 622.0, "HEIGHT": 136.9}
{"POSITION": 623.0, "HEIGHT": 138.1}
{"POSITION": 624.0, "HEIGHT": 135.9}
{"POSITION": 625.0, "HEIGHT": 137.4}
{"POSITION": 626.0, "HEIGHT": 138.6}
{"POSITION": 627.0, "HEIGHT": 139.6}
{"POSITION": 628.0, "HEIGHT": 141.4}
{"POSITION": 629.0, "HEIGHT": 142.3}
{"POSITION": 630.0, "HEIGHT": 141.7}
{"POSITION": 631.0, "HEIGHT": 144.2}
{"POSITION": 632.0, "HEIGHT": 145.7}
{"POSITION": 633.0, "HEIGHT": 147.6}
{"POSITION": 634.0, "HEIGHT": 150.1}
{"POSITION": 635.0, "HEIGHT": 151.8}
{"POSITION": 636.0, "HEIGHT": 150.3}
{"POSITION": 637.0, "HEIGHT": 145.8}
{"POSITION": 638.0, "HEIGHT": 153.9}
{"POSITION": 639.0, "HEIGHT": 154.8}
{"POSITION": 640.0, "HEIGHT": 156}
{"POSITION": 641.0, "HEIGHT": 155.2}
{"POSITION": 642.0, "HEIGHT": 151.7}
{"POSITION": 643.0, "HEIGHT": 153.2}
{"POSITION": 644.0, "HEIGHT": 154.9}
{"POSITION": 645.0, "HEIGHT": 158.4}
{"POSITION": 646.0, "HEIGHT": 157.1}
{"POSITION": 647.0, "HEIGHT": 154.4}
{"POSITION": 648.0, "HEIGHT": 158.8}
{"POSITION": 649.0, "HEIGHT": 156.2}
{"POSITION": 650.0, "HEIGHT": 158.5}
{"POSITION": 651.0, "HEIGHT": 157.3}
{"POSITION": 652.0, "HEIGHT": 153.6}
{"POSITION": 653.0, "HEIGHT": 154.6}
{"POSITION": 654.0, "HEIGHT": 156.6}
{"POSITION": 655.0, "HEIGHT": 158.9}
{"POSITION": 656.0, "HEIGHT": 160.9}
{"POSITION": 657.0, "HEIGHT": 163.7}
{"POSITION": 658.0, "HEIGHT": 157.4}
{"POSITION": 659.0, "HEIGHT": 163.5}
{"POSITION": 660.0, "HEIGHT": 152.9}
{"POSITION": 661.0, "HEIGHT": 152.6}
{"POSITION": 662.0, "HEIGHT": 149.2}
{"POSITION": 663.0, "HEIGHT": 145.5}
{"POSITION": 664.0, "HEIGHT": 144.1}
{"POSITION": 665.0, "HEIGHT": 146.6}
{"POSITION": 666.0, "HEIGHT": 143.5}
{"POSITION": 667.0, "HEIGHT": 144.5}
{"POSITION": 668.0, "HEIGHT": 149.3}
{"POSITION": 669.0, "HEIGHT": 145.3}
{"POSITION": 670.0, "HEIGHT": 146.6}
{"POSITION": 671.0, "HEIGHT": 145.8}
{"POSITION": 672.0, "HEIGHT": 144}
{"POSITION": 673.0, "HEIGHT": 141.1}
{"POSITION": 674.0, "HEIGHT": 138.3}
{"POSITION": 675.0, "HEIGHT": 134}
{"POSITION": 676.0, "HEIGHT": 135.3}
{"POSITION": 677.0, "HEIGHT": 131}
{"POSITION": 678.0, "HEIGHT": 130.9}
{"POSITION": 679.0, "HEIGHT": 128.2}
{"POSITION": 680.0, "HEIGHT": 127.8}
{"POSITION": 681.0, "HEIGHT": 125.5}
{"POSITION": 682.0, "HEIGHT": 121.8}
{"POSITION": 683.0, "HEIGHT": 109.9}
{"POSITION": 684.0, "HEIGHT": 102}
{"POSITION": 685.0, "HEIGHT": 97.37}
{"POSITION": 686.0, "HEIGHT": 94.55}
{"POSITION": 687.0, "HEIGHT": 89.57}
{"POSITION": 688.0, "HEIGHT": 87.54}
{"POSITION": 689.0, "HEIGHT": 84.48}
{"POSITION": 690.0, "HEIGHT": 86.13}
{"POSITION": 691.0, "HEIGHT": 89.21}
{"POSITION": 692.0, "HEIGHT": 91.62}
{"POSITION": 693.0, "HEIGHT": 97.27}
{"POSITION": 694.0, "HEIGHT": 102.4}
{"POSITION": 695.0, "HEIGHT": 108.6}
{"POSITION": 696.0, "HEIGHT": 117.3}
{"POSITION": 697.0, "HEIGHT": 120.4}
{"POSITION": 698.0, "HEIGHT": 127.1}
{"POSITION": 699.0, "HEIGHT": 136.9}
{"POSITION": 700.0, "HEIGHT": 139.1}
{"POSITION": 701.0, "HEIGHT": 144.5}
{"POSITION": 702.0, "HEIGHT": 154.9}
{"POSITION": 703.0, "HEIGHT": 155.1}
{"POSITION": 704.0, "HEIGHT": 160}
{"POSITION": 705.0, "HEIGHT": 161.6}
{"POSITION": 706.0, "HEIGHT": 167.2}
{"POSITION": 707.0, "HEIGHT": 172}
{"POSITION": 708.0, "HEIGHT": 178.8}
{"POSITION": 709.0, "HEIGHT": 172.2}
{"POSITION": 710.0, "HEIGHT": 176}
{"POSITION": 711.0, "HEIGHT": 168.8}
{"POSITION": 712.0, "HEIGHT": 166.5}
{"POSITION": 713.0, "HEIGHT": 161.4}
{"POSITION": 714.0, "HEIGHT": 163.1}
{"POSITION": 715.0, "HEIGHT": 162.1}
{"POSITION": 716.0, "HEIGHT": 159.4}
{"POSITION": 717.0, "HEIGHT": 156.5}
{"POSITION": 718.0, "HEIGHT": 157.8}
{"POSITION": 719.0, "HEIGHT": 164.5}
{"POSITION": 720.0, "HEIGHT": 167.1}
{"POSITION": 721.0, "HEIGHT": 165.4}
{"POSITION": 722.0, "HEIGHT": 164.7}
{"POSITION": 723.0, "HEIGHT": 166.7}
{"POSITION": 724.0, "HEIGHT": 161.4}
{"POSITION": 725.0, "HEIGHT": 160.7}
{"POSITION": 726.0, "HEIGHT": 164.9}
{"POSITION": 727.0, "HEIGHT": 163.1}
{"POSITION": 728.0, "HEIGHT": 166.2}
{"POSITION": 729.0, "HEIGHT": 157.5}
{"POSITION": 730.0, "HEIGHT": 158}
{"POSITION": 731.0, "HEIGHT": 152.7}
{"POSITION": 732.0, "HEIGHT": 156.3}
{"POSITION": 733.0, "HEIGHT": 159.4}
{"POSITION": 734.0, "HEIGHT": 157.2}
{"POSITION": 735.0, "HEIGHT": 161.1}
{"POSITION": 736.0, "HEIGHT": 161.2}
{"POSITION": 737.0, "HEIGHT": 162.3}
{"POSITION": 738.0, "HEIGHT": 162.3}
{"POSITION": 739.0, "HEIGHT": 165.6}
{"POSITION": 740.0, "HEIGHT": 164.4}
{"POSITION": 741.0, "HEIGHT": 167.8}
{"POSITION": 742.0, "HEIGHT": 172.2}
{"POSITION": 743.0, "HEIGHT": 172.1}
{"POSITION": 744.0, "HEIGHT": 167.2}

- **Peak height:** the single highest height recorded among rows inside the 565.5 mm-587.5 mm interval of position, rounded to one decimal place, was 156.1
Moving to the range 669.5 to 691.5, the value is 146.6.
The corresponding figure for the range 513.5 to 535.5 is 140.2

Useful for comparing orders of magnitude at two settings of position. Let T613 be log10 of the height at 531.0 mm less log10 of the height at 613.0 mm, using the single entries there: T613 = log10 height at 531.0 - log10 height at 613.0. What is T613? -0.126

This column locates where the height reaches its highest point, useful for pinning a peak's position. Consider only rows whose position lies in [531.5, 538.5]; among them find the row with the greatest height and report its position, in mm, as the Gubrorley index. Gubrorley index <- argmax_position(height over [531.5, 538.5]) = 538.0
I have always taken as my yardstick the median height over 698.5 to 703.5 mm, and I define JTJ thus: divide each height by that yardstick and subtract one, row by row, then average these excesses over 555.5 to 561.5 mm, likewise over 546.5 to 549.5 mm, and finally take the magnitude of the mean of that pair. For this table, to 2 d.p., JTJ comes 0.30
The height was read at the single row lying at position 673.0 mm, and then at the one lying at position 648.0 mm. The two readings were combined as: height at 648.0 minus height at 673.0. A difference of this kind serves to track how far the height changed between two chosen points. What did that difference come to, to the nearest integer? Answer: 18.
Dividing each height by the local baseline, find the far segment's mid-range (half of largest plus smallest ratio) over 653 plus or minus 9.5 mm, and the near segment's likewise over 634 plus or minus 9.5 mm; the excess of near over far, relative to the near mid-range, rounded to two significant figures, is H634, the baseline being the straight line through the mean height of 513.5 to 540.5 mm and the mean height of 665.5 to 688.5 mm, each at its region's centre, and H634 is -0.033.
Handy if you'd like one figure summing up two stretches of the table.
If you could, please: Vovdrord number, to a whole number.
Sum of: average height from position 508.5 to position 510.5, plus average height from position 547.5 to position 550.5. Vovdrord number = 299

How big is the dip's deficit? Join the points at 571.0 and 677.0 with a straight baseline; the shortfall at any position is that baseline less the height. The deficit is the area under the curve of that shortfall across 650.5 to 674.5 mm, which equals -402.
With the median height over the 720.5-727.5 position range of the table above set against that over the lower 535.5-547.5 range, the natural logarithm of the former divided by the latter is -0.20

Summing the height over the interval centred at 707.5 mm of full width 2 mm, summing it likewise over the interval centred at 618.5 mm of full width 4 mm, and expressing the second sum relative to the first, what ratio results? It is 1.6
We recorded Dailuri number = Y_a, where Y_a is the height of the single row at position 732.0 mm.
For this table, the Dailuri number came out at 156.3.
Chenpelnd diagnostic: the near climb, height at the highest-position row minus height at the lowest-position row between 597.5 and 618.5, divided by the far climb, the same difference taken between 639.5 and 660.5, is 1.9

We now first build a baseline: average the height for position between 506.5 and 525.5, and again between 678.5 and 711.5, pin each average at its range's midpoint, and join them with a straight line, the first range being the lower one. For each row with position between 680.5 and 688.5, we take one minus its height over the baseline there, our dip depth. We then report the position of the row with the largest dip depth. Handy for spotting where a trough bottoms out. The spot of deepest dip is 688.0 mm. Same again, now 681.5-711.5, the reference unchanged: 689.0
